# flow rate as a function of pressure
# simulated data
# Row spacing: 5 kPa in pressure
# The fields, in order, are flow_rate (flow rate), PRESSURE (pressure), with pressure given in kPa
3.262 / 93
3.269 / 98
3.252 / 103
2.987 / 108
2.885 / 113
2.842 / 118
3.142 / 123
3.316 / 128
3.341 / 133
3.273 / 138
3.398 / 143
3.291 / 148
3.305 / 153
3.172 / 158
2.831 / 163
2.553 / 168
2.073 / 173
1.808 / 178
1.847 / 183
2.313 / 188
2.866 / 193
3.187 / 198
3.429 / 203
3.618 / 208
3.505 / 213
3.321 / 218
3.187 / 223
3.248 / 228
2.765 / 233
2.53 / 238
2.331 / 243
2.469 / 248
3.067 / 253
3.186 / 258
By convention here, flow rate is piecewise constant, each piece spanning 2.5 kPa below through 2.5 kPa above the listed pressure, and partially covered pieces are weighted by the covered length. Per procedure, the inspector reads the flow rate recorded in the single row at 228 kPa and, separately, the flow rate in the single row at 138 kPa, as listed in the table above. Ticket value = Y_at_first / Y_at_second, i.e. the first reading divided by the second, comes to 0.99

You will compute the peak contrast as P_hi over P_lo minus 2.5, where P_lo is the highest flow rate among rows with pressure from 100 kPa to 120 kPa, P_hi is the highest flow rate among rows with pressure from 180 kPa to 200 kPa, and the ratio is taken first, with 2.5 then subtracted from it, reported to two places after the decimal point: -1.52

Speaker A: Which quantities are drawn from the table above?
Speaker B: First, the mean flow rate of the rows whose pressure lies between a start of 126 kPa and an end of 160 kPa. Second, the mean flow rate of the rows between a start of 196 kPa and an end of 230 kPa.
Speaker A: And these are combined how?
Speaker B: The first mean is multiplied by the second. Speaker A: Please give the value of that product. 11.1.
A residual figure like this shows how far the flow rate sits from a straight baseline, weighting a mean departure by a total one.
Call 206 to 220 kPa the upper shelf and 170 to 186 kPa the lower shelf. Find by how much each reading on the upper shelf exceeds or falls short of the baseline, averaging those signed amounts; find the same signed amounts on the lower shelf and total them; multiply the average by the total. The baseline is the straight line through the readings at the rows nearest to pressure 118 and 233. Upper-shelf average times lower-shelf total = -1.9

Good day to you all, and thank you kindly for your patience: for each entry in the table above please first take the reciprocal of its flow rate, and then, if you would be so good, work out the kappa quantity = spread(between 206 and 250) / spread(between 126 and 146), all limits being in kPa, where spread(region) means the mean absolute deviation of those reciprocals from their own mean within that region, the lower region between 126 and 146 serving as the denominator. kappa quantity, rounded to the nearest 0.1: 14.8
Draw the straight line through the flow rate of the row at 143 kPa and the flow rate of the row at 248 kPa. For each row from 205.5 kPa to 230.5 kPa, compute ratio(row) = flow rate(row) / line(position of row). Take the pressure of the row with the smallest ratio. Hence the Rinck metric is 223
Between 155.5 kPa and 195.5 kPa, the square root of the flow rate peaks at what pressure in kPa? 158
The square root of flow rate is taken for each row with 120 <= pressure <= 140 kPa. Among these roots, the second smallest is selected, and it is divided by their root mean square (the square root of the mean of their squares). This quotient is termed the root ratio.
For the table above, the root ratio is 1.00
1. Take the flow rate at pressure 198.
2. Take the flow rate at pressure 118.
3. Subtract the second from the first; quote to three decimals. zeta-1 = 0.345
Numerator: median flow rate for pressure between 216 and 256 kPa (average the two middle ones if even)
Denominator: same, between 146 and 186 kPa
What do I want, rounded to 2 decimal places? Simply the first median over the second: 1.08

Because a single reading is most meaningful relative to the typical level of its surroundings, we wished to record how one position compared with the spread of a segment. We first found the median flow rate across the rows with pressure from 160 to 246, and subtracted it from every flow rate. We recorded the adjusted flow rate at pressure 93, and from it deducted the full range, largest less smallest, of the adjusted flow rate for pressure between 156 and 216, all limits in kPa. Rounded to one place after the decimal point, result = -1.4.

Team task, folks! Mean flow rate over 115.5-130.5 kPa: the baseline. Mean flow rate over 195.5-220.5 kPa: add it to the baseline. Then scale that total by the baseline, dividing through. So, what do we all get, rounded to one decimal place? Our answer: 2.1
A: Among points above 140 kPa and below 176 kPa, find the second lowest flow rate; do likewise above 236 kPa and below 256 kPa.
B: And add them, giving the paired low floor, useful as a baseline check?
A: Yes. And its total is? 5.0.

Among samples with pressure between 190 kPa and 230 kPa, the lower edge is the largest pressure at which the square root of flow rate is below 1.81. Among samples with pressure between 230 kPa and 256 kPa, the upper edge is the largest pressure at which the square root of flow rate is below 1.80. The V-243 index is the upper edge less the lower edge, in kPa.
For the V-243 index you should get 25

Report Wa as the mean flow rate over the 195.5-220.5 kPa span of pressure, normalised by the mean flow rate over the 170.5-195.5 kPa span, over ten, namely 0.156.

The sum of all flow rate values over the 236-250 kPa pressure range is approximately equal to 7.3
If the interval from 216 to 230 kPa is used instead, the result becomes 9.8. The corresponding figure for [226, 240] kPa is 8.5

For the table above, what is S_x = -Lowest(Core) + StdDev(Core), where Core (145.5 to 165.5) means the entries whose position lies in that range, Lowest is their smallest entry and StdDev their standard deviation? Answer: -2.6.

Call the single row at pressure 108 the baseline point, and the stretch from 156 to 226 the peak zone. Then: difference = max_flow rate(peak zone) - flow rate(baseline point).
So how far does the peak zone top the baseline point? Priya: 0.6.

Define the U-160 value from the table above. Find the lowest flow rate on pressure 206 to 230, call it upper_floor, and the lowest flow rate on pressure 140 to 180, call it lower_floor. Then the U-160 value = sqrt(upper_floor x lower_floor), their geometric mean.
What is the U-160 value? 2.40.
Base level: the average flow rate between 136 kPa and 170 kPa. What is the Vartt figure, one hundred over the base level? 32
